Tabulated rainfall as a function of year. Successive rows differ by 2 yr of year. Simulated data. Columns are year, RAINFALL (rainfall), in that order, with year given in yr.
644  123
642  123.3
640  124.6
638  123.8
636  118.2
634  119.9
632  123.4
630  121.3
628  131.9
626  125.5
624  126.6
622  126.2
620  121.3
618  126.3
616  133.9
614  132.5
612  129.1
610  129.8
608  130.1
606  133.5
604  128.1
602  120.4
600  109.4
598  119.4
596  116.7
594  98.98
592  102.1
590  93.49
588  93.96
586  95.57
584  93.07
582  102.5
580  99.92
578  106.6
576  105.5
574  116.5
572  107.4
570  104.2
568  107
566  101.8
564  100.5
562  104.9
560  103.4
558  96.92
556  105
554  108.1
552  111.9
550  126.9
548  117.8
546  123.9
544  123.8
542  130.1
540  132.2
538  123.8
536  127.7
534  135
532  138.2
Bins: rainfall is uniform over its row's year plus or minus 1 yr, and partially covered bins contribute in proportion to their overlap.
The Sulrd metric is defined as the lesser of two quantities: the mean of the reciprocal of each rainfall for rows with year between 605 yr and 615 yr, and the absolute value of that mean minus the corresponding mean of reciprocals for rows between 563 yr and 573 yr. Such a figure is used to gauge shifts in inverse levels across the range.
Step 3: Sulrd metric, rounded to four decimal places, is 0.0020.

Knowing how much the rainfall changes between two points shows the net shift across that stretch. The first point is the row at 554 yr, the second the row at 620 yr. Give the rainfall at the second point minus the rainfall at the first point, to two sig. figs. 13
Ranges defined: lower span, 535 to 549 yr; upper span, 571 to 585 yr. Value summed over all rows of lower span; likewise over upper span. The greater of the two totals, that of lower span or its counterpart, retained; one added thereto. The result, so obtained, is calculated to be 880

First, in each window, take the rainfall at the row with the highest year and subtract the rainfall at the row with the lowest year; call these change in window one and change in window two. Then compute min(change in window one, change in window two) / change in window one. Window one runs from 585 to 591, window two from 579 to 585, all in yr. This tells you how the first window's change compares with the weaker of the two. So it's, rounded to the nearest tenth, 3.3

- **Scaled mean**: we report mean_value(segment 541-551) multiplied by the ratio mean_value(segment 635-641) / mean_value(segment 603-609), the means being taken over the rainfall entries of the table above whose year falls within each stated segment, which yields 117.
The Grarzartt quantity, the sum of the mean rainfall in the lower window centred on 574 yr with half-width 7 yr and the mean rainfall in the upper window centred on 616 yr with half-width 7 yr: 235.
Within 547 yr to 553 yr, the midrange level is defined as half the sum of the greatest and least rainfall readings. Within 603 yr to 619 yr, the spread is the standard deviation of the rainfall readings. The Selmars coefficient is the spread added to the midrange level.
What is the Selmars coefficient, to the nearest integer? 122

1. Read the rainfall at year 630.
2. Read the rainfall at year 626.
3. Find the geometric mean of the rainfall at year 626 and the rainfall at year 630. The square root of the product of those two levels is 123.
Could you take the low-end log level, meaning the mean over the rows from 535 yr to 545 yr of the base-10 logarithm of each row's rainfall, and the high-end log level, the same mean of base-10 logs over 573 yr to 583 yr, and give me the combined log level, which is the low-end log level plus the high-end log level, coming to 4.13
